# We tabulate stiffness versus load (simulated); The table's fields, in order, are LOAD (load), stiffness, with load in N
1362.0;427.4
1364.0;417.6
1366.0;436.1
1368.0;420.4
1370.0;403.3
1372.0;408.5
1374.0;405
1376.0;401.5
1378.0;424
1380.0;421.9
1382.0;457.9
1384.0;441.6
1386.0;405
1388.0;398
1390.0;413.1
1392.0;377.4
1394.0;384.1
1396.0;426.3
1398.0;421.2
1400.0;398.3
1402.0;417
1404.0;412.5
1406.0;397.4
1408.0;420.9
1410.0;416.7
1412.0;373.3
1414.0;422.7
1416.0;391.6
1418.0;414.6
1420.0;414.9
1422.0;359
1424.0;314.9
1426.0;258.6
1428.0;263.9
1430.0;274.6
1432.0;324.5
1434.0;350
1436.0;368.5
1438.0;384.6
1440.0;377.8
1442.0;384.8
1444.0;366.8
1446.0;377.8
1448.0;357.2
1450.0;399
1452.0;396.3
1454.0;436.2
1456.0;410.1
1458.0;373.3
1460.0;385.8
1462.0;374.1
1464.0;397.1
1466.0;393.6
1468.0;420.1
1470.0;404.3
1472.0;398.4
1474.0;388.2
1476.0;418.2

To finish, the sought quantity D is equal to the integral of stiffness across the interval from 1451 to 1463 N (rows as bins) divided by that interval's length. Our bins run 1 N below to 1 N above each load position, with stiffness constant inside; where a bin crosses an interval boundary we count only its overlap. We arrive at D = 396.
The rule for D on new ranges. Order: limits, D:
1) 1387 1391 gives 406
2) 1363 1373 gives 417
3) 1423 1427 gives 287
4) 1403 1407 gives 405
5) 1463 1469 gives 404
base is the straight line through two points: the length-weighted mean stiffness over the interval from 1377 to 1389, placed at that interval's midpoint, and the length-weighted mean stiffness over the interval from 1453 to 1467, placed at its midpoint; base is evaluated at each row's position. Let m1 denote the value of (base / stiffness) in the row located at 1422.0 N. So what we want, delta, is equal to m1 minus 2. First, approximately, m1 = 1.14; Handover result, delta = -0.86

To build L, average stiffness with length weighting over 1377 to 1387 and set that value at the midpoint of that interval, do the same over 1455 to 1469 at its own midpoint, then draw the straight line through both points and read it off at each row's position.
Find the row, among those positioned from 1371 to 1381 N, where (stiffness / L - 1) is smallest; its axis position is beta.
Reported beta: 1376.0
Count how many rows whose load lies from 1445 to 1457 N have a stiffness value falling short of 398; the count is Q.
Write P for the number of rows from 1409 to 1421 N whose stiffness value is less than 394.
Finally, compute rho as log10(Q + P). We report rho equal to 0.7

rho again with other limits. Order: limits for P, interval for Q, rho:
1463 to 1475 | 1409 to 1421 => 0.6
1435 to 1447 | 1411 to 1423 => 1.0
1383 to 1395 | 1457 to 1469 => 0.8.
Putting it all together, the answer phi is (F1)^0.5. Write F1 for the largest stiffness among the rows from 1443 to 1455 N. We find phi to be 20.9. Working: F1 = 436.2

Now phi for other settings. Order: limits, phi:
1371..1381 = 20.6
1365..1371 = 20.9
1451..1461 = 20.9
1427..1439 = 19.6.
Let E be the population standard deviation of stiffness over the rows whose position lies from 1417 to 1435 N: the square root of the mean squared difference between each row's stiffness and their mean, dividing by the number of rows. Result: 56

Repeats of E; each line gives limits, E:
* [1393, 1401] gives 17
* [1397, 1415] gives 15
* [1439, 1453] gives 14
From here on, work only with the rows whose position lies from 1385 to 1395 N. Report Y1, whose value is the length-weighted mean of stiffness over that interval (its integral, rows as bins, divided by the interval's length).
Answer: 396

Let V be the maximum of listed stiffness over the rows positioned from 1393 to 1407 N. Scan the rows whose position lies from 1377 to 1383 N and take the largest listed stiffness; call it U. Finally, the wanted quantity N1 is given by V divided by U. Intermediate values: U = 457.9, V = 426.3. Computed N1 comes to 0.93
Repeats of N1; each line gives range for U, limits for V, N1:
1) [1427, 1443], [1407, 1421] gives 1.10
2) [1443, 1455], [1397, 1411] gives 0.97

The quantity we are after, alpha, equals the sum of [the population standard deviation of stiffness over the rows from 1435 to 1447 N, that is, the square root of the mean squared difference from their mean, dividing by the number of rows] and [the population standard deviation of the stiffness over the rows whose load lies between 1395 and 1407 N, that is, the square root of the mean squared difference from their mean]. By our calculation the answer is 18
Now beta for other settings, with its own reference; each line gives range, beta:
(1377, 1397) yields 1392.0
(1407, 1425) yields 1424.0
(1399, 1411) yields 1400.0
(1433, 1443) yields 1434.0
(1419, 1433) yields 1426.0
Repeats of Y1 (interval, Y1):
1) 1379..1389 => 425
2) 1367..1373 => 411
